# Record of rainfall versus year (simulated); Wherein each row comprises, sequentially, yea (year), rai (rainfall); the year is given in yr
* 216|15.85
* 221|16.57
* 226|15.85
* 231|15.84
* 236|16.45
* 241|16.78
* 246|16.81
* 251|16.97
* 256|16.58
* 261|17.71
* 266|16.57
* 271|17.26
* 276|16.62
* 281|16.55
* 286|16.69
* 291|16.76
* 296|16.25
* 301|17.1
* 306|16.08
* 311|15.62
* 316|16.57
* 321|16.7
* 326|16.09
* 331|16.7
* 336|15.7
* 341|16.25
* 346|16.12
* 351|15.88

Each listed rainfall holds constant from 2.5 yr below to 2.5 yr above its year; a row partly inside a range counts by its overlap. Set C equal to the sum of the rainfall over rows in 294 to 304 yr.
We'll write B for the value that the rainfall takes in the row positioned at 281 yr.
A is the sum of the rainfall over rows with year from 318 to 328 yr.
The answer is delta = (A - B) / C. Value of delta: 0.49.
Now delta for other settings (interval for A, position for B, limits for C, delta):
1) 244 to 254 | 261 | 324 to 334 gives 0.49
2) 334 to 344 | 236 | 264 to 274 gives 0.46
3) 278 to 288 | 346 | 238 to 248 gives 0.51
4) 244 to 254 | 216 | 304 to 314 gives 0.57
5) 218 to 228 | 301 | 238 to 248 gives 0.46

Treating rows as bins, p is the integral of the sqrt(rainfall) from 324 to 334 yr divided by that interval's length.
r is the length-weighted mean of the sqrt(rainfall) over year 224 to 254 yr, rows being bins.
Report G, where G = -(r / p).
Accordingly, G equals -1.00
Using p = 4.05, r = 4.06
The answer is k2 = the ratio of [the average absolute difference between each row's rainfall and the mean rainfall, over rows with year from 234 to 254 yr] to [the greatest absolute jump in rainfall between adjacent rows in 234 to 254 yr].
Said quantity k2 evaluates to 0.46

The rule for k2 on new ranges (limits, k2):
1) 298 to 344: 0.40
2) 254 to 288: 0.32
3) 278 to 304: 0.25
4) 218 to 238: 0.46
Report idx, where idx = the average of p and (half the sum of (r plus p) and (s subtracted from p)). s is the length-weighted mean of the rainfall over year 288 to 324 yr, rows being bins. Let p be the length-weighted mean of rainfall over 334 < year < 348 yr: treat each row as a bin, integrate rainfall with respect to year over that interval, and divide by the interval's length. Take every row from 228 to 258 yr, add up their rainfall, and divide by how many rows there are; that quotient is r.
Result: 16.06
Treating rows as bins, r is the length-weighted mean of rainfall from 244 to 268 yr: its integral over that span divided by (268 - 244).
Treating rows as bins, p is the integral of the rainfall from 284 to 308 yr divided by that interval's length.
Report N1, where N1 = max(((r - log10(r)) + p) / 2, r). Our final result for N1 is 16.9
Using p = 16.6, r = 16.9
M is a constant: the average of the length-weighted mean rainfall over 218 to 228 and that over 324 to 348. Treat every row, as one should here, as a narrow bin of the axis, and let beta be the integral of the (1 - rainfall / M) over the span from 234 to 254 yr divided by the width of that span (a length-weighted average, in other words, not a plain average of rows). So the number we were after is -0.035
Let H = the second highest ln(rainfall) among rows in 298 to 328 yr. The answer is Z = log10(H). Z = 0.450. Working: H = 2.82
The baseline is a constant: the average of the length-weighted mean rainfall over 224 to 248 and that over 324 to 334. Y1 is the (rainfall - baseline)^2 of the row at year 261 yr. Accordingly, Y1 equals 1.82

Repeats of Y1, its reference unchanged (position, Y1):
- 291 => 0.16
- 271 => 0.81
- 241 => 0.18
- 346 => 0.06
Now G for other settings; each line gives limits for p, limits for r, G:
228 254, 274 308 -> -1.00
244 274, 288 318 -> -0.98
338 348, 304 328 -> -1.00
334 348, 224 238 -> -1.00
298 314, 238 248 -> -1.02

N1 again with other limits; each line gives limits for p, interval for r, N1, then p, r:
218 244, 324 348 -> 16.2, 16.3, 16.2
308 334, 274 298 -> 16.6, 16.3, 16.6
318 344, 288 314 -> 16.4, 16.3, 16.4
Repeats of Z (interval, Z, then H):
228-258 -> 0.451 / 2.82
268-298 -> 0.450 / 2.82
